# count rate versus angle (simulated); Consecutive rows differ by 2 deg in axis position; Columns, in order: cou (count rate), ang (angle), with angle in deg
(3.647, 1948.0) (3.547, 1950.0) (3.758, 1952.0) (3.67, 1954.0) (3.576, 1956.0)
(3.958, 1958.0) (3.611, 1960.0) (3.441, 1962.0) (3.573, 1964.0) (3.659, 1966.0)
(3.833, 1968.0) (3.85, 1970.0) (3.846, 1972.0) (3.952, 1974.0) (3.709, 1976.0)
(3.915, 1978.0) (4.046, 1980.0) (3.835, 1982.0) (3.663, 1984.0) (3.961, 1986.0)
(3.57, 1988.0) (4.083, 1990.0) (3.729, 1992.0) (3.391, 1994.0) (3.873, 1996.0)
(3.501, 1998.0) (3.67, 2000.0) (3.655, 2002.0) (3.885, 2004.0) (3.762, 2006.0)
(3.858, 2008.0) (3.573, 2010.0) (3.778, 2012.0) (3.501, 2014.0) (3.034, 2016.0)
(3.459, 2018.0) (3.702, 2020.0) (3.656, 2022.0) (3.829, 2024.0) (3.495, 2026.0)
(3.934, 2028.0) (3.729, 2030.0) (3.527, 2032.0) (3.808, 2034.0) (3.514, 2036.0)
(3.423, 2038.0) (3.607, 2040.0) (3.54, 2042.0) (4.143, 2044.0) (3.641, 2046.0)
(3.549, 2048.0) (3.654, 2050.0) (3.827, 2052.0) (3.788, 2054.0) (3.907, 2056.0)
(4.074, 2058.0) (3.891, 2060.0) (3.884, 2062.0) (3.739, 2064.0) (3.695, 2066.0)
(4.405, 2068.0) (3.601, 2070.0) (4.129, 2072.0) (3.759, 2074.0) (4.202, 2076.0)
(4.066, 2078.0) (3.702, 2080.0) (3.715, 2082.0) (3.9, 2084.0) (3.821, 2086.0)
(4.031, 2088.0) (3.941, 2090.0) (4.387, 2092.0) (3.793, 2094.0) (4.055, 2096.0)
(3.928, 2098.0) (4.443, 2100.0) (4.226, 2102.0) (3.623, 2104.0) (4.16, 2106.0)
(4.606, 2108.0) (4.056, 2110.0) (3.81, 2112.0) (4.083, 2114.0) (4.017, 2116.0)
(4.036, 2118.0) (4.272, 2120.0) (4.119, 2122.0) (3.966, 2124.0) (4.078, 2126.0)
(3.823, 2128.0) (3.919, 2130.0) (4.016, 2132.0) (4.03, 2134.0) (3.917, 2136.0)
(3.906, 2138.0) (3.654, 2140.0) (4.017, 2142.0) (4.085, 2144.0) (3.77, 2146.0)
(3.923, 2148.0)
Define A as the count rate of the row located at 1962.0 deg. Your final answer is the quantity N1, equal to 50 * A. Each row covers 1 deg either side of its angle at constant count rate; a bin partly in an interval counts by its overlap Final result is 172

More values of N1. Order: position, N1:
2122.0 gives 206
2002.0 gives 183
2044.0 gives 207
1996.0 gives 194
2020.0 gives 185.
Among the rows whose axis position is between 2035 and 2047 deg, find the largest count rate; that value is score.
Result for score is 4.143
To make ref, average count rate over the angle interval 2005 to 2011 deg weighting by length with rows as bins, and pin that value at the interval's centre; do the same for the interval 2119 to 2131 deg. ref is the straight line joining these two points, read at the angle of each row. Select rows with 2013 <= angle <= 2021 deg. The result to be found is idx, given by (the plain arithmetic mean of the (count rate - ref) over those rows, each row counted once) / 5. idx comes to -0.066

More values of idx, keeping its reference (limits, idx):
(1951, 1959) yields 0.029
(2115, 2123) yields 0.019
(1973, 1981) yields 0.051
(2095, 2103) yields 0.040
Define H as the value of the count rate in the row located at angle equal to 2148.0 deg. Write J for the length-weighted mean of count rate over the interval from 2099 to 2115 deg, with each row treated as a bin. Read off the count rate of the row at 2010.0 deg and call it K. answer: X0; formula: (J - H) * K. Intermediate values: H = 3.923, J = 4.13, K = 3.573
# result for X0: 0.7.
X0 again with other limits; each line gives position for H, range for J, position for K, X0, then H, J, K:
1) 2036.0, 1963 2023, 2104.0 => 0.7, 3.514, 3.72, 3.623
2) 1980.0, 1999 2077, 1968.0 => -1.2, 4.046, 3.74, 3.833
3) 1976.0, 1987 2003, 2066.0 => -0.1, 3.709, 3.68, 3.695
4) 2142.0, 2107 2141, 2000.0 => 0.0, 4.017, 4.02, 3.67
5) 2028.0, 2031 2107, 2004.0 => -0.2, 3.934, 3.87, 3.885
